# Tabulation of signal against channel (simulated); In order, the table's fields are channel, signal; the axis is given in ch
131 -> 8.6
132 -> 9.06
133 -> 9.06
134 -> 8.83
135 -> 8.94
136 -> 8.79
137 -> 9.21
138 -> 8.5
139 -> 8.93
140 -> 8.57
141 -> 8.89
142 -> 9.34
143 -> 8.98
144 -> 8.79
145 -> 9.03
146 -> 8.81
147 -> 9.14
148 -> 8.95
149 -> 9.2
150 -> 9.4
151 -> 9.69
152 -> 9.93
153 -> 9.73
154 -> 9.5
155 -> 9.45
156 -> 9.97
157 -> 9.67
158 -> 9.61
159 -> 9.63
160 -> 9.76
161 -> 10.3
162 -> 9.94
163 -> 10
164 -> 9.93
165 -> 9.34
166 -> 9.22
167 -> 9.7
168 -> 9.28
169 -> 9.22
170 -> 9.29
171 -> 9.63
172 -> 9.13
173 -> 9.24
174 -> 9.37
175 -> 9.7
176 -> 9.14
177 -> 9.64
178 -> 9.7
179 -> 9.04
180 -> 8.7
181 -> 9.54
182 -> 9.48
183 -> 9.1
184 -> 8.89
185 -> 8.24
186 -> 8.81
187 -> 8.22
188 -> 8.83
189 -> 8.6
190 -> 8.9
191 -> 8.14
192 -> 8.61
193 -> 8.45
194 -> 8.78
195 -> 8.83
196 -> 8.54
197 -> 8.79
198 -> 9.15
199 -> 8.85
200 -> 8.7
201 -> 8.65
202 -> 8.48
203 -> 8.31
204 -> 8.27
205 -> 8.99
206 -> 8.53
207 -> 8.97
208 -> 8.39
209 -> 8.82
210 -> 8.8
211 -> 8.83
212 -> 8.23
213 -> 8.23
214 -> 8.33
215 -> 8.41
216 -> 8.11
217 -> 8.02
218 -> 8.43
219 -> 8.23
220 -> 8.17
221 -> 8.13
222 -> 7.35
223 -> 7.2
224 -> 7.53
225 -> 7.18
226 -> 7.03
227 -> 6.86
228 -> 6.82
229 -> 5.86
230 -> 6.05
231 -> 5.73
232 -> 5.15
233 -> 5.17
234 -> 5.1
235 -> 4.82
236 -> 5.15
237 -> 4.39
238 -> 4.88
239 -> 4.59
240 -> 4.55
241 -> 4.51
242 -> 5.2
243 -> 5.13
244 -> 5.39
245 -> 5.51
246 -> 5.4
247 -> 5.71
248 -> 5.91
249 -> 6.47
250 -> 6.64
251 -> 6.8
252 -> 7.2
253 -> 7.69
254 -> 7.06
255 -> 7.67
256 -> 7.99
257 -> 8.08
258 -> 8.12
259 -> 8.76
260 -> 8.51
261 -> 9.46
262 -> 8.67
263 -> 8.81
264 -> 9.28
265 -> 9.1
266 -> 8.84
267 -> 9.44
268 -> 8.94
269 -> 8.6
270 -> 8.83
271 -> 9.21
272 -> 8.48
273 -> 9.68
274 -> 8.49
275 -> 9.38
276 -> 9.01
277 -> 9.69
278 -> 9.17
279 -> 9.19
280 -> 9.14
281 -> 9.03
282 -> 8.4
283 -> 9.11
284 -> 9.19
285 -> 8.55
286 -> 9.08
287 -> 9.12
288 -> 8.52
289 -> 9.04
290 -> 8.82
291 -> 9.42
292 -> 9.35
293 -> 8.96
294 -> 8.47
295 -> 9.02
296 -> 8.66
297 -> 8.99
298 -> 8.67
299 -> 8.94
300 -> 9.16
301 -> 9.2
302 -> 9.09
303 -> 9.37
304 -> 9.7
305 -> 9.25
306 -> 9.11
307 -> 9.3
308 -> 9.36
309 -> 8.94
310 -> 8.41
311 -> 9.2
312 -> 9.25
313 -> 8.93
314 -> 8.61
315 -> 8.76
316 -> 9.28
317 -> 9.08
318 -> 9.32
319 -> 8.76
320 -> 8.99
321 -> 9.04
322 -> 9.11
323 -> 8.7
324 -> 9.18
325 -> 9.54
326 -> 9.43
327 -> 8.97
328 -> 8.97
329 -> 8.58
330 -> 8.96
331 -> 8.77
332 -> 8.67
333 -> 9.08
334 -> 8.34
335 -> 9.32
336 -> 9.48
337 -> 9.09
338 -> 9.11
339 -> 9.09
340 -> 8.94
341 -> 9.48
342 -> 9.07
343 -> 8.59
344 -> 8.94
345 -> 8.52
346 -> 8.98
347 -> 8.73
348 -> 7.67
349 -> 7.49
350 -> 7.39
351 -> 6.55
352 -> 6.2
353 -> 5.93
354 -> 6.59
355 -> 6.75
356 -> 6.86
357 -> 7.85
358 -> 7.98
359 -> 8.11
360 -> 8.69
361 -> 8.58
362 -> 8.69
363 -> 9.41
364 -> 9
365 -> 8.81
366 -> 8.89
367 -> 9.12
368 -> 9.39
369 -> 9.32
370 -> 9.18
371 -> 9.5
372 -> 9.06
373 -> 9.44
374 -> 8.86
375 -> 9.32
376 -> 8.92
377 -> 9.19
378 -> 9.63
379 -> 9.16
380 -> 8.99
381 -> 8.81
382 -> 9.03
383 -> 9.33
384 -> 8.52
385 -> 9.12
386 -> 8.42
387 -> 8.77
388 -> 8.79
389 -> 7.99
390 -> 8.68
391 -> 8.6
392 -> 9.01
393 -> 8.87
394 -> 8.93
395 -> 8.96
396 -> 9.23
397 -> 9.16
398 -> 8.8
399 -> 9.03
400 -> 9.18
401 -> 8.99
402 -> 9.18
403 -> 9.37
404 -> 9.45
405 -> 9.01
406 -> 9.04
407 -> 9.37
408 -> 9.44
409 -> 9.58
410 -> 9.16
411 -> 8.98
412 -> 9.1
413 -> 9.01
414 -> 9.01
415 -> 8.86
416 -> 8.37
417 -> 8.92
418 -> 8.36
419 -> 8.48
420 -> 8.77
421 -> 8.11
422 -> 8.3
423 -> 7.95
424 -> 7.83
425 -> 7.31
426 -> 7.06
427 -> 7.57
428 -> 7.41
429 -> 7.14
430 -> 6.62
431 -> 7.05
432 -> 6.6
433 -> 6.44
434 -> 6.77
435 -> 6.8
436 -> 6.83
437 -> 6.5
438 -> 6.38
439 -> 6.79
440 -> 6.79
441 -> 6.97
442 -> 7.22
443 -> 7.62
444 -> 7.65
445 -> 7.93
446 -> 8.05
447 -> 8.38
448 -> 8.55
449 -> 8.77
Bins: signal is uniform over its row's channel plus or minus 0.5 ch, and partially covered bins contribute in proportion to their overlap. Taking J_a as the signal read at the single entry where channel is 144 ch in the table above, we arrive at 8.79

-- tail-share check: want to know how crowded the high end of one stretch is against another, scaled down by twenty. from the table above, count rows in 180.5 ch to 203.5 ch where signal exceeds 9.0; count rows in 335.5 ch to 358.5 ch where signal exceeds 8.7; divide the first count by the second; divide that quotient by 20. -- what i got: 0.020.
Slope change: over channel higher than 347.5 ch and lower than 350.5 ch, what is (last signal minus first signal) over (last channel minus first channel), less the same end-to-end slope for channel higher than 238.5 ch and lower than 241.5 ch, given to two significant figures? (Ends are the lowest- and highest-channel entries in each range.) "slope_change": -0.10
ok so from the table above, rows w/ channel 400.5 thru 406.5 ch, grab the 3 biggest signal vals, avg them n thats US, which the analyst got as 9.33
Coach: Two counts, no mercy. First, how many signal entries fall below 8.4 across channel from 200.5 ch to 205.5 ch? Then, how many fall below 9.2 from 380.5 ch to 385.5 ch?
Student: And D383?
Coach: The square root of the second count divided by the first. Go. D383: 1.4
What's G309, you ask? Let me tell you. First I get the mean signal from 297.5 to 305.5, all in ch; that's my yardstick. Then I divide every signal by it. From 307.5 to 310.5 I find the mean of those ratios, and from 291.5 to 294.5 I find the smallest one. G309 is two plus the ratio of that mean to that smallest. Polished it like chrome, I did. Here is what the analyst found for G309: 3.05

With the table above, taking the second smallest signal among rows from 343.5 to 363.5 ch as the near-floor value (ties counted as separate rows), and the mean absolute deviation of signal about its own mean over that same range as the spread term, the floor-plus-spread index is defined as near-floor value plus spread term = 7.07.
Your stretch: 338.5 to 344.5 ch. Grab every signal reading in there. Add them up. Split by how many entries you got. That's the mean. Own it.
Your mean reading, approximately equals 9.02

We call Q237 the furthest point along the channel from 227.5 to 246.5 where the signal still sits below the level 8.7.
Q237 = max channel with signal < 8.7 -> 246 ch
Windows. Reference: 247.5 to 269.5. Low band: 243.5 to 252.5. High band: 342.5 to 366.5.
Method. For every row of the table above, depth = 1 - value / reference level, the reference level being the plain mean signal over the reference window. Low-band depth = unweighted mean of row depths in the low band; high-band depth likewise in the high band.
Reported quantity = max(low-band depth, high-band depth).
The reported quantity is 0.2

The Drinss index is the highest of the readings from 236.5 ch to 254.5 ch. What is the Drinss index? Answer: 7.69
